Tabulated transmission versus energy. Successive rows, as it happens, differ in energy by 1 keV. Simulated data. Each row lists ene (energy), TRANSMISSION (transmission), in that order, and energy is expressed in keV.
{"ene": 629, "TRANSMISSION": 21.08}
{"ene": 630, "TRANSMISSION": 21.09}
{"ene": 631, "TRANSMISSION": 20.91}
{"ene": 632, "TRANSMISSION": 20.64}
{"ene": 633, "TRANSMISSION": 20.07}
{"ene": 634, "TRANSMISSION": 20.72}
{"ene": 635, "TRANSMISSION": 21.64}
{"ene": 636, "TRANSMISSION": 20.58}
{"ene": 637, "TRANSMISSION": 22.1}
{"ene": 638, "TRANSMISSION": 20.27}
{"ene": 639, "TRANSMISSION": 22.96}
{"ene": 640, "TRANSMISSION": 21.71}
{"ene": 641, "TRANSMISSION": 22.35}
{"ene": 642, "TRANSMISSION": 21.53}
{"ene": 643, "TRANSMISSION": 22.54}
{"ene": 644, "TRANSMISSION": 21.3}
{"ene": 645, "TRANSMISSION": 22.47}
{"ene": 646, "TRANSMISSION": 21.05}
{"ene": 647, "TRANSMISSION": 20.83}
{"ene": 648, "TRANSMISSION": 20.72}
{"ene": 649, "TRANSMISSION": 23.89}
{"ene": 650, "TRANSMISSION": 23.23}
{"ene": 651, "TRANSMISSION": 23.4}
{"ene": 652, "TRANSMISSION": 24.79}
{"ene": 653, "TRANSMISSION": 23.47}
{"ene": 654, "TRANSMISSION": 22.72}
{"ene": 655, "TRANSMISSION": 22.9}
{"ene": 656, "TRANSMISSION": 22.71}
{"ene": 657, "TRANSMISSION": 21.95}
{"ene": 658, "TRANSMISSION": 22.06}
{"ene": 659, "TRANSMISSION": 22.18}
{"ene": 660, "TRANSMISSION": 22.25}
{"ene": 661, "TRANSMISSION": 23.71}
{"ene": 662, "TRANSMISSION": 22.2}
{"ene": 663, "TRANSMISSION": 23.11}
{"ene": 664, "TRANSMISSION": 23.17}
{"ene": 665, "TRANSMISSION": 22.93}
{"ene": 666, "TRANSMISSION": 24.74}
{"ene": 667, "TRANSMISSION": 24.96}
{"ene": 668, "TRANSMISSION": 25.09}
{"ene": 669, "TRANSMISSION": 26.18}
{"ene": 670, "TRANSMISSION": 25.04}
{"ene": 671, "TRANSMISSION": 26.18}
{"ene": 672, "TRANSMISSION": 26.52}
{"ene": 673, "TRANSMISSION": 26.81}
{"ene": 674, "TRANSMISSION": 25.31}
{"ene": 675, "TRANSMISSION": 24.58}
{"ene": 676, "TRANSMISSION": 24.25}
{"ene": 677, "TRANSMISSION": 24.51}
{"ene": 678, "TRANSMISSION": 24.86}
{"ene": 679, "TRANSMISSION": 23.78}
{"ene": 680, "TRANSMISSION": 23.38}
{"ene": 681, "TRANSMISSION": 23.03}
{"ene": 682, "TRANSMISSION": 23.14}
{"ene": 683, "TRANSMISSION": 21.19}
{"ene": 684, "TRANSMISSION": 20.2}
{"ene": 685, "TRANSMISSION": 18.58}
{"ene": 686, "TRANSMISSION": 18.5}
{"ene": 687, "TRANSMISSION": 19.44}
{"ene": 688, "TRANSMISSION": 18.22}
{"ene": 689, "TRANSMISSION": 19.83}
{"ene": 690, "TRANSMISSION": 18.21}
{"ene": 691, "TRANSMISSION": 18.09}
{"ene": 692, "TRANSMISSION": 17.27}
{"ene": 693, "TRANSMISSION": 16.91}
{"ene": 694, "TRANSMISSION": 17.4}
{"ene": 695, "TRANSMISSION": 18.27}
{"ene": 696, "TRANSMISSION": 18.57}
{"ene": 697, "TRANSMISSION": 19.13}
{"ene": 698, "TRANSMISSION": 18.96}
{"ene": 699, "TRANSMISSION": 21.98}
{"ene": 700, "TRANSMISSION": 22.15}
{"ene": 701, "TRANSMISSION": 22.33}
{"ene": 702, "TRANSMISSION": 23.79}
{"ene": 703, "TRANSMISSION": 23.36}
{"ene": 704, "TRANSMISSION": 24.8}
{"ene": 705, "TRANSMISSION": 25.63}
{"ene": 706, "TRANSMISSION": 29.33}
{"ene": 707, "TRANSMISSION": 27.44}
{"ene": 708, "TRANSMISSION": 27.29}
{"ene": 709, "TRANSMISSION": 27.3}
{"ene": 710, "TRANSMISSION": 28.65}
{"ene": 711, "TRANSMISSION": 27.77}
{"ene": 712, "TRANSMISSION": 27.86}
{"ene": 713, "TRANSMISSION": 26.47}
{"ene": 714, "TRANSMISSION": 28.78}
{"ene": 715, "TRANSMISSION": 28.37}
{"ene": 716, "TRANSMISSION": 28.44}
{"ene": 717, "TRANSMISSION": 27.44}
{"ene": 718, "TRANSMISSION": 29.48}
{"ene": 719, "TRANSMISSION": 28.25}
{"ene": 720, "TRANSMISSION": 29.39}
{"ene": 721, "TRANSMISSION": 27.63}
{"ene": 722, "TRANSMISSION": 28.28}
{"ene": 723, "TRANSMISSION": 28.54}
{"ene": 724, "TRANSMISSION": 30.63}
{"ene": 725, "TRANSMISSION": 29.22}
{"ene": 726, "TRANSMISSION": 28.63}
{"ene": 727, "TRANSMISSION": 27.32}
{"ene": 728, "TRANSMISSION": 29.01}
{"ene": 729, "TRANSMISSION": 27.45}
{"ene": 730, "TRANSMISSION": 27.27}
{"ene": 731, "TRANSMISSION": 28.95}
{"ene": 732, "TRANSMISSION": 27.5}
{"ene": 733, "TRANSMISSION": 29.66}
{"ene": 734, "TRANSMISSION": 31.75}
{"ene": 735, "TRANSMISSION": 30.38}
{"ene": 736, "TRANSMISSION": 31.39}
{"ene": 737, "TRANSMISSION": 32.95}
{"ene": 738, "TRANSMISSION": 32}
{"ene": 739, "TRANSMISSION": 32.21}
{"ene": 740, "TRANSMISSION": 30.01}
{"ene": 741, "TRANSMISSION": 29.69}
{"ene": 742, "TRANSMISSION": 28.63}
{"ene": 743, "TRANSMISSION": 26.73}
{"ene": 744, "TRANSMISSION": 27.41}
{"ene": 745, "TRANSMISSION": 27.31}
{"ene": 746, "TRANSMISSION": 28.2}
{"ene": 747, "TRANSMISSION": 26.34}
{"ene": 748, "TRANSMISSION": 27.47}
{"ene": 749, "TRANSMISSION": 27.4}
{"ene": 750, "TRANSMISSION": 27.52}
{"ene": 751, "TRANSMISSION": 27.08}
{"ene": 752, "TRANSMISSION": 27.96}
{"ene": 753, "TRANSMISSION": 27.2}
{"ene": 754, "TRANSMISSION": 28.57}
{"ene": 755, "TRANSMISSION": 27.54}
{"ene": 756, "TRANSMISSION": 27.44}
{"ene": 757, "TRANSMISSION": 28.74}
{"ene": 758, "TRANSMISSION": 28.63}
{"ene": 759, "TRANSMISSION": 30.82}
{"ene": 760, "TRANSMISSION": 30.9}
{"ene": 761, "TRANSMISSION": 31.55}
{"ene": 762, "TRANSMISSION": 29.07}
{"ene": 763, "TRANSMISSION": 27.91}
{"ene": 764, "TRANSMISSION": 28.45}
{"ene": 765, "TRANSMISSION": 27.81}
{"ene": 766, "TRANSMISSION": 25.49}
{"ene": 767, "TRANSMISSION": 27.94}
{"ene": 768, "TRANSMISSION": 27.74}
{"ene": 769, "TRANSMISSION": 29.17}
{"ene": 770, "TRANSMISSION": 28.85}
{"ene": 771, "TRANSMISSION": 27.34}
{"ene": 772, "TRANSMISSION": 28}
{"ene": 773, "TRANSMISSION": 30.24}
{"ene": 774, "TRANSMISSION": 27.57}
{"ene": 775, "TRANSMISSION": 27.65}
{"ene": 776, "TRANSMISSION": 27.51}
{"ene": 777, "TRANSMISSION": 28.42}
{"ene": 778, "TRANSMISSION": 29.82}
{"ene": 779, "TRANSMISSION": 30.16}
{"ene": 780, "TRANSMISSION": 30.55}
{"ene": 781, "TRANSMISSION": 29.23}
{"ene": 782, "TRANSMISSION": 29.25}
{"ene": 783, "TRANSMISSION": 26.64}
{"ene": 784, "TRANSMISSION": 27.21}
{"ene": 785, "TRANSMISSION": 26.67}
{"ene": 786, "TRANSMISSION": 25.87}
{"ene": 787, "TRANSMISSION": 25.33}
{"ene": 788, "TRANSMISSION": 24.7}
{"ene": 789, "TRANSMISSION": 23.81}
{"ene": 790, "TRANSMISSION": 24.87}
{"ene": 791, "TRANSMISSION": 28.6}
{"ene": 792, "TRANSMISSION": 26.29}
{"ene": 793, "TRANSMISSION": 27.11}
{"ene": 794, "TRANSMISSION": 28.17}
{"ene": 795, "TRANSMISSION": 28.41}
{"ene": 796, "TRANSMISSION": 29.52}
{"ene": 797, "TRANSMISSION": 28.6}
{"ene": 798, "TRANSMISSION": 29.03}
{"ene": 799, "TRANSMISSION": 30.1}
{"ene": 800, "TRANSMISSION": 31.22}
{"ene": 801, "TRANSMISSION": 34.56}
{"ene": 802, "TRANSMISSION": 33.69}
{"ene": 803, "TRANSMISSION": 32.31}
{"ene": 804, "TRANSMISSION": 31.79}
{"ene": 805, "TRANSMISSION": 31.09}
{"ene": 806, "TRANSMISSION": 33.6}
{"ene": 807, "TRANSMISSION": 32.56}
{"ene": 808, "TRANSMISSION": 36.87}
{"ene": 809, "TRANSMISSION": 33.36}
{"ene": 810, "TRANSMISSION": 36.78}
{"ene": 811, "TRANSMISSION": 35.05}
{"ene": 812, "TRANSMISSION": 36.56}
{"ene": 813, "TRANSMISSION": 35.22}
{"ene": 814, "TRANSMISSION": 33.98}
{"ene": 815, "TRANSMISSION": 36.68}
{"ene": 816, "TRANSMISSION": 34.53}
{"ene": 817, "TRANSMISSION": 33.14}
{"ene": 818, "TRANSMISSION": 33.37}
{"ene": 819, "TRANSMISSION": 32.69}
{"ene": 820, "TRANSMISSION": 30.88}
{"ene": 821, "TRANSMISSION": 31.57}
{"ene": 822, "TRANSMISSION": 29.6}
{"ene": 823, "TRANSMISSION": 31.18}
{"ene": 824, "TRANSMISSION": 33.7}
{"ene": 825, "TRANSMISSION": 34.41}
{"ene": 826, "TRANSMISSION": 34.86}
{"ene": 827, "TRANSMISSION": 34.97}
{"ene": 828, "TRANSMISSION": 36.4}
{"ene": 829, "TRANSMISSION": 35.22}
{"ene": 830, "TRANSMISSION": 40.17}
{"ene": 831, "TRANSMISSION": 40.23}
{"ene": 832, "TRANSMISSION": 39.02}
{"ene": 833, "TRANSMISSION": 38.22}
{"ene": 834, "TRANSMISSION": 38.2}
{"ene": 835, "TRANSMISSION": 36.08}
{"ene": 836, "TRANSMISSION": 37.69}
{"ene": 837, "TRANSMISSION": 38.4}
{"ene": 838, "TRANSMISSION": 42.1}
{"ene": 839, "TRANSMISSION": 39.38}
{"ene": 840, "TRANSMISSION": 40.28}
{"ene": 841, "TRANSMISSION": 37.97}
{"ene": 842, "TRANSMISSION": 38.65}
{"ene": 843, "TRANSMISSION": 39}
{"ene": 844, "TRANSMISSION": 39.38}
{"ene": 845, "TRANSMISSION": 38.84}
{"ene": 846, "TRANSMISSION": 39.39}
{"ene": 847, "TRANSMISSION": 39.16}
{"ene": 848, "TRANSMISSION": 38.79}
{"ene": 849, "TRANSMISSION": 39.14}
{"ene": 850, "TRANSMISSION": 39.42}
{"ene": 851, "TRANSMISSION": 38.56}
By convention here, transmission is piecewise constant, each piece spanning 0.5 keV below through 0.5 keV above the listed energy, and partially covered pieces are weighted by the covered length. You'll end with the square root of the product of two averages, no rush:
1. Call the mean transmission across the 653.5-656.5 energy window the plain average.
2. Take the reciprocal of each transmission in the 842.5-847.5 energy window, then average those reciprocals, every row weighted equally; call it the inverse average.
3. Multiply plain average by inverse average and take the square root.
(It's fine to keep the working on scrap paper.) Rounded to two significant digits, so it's 0.76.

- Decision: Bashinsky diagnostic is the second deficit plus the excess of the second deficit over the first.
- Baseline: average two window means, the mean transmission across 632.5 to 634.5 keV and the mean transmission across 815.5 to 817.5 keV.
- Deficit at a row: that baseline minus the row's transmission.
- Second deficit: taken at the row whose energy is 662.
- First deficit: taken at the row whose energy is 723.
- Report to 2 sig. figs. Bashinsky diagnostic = 11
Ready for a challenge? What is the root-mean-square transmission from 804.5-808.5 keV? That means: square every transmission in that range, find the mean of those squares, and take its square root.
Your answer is 34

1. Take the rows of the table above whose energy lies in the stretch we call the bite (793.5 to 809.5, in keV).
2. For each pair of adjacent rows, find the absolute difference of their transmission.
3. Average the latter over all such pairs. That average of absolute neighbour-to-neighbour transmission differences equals 1.5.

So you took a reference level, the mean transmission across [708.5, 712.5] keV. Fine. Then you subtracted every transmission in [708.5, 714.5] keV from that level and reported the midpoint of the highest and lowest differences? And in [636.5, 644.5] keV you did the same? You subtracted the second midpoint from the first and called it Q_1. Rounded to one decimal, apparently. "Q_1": -6.0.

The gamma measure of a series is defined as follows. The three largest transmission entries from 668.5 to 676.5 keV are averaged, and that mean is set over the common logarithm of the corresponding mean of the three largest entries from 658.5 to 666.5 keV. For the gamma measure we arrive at 19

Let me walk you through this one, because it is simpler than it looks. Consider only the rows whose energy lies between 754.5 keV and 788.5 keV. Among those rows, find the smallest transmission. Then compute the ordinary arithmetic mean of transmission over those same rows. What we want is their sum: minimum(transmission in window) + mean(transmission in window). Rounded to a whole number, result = 53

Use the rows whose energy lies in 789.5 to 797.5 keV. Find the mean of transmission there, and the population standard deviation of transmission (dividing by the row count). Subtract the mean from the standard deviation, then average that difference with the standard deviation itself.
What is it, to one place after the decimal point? -12.4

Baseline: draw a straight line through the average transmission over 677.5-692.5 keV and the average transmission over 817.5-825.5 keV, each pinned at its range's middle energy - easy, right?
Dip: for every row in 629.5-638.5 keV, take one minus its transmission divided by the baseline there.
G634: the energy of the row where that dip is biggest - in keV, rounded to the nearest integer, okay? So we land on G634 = 638 keV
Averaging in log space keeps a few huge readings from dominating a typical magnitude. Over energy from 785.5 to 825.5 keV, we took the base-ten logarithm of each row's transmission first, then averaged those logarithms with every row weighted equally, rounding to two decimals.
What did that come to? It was 1.49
